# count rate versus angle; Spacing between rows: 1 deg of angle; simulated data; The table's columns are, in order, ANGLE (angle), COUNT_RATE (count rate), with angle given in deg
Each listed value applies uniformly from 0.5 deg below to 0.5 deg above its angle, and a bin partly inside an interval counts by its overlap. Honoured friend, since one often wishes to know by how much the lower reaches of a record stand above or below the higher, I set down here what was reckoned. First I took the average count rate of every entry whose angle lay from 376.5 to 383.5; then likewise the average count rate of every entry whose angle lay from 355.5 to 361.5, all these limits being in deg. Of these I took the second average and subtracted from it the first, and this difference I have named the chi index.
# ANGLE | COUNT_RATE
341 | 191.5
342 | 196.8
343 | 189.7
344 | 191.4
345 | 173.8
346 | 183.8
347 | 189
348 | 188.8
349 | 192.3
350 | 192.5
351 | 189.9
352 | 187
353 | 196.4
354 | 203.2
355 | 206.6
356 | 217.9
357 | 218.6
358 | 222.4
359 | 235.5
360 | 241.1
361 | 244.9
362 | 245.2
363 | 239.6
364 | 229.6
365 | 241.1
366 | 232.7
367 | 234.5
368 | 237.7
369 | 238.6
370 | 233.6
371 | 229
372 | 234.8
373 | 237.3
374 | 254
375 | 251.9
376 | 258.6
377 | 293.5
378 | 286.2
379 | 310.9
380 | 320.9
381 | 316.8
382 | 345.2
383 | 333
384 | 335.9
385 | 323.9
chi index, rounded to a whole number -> -85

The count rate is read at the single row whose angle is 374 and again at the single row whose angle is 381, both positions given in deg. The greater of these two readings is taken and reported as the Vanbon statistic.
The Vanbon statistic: 317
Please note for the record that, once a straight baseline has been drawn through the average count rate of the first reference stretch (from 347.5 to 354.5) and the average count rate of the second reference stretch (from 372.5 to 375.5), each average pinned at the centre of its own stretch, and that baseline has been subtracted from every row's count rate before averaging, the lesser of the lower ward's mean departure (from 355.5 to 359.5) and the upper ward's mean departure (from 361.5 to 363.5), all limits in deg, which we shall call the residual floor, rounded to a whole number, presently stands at 15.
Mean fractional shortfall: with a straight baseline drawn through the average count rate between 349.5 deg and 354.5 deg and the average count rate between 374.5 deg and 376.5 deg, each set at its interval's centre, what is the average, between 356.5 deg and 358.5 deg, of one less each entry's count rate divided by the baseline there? -0.06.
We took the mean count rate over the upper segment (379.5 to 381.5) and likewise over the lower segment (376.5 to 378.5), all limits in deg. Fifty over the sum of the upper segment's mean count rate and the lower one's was 0.082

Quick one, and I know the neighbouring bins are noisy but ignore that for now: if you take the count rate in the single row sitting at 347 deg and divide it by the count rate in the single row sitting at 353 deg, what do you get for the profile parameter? 0.96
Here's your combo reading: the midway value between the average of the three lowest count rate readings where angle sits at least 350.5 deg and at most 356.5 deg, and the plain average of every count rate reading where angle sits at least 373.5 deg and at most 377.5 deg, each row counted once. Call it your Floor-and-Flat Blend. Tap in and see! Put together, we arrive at 228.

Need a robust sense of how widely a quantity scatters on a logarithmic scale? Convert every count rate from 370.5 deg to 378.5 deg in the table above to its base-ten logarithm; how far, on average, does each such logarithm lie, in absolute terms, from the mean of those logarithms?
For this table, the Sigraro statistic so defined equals 0.030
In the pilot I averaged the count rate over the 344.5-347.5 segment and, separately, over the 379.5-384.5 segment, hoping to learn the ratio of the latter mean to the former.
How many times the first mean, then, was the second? 1.8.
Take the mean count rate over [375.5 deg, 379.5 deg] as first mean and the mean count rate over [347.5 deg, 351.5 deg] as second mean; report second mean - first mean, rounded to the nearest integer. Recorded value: -96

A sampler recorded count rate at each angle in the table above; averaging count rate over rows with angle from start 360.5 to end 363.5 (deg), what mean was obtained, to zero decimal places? 243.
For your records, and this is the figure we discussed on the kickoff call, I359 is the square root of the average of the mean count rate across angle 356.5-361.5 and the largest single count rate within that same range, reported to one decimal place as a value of 15.4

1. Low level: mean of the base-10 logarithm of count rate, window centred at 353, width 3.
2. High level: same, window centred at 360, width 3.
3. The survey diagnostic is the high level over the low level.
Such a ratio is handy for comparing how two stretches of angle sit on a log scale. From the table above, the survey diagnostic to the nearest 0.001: 1.039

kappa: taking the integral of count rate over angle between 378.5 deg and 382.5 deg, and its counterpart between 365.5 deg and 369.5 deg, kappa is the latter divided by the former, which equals 0.73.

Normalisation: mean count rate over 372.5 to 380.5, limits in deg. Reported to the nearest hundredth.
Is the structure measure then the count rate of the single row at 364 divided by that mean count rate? 0.83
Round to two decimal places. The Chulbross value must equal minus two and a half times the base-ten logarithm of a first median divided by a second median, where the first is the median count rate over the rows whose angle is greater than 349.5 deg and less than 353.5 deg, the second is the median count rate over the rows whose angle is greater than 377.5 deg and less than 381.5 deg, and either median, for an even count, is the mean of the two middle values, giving 0.54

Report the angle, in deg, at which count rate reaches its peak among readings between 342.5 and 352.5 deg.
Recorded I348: 350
